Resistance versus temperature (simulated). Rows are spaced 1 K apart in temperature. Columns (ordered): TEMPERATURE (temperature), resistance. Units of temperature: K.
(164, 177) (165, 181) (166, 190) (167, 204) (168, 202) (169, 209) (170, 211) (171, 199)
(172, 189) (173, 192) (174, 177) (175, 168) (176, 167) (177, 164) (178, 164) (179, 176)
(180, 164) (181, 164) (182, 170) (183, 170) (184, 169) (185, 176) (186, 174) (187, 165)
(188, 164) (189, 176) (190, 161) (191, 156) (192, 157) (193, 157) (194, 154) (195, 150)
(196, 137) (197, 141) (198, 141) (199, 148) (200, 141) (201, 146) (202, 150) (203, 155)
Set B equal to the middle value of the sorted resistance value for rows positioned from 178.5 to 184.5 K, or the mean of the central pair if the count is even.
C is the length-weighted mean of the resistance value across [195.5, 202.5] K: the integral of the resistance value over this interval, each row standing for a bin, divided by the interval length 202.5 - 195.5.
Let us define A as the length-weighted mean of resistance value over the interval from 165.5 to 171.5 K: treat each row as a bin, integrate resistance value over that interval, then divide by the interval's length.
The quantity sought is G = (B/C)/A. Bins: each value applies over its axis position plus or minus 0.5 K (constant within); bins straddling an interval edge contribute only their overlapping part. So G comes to 0.0058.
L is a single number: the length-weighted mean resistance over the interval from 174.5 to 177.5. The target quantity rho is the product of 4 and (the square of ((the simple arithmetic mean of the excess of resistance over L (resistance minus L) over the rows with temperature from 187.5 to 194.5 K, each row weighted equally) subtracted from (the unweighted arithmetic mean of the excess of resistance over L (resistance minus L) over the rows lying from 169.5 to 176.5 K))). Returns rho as 2586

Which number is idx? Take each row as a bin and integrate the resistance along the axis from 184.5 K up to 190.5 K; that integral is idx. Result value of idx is 1016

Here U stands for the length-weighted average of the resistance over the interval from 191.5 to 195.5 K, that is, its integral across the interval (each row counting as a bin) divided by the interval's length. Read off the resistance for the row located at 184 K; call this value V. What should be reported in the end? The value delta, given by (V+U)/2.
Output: 162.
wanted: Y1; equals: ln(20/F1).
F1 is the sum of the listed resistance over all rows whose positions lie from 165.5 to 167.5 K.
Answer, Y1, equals -2.98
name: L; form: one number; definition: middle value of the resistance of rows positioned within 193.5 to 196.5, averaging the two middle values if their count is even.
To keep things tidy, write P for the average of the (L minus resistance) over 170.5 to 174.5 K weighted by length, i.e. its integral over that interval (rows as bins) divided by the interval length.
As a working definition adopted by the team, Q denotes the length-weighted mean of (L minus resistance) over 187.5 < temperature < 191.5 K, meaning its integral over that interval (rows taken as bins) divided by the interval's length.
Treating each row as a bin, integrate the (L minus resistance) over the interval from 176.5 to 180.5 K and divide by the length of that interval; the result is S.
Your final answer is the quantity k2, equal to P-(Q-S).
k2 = -42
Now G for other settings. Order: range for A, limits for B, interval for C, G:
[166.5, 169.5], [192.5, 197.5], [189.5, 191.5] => 0.0046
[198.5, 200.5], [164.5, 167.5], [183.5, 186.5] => 0.0076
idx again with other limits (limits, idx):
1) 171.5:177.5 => 1057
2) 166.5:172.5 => 1214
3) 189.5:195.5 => 935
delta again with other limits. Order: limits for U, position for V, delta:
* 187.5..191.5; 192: 161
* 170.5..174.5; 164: 183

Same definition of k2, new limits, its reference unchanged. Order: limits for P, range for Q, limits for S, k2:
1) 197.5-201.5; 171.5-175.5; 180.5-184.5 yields 19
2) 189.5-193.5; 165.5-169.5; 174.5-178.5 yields 28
